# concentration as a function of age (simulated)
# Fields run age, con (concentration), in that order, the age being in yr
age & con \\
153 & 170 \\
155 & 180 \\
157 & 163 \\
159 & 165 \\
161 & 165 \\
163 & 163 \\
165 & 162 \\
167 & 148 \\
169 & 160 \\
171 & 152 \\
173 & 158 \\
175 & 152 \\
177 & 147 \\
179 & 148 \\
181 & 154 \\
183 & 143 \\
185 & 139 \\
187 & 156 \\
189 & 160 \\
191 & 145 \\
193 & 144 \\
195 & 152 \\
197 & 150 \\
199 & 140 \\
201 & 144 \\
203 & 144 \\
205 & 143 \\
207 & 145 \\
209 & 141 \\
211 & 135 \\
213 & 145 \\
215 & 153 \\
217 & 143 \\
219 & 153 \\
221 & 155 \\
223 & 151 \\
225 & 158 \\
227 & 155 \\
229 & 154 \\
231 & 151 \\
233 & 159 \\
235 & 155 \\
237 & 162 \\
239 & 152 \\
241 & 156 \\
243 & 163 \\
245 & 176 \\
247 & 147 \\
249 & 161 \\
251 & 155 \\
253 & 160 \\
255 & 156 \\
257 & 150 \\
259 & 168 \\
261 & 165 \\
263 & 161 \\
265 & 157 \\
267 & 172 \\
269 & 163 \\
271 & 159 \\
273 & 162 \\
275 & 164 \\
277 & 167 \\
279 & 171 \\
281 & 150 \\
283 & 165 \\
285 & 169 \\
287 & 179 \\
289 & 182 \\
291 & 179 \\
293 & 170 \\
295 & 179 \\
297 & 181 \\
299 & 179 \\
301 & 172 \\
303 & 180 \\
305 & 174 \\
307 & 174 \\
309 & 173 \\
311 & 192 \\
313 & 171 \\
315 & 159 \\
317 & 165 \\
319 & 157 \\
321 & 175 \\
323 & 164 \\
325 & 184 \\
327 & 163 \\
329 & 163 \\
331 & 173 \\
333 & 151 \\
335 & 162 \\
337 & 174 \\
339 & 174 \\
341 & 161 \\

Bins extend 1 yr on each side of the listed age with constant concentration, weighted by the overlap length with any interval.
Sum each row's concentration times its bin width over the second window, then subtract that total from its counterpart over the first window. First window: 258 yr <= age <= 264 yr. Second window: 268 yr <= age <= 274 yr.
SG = 20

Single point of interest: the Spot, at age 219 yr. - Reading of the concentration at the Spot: 153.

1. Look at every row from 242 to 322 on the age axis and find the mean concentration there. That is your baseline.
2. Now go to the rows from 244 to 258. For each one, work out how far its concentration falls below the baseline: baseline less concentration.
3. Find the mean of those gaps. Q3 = 10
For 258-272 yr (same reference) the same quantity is 4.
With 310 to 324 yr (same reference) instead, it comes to -1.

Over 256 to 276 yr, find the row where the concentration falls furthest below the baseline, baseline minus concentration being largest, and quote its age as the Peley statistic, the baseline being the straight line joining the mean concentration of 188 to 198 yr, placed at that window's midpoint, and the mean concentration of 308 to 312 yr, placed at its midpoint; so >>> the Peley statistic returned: 257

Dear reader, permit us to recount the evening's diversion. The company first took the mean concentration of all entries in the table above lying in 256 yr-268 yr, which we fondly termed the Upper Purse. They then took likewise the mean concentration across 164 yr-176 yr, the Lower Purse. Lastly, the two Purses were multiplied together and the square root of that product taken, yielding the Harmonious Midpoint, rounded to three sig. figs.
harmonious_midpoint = 159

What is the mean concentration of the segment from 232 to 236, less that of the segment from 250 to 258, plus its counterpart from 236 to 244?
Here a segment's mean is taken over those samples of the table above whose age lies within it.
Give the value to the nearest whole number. 160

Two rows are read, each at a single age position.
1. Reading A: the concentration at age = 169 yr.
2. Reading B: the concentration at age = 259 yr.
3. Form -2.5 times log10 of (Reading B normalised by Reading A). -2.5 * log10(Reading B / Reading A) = -0.05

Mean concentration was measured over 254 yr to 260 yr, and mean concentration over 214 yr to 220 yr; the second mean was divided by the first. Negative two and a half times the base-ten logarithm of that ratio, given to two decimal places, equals 0.06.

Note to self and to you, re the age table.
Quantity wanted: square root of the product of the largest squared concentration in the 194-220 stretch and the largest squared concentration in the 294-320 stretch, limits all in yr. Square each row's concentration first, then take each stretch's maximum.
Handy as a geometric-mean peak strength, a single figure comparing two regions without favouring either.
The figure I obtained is 29376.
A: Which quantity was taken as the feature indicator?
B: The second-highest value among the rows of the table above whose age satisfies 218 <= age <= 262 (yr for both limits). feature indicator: 168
